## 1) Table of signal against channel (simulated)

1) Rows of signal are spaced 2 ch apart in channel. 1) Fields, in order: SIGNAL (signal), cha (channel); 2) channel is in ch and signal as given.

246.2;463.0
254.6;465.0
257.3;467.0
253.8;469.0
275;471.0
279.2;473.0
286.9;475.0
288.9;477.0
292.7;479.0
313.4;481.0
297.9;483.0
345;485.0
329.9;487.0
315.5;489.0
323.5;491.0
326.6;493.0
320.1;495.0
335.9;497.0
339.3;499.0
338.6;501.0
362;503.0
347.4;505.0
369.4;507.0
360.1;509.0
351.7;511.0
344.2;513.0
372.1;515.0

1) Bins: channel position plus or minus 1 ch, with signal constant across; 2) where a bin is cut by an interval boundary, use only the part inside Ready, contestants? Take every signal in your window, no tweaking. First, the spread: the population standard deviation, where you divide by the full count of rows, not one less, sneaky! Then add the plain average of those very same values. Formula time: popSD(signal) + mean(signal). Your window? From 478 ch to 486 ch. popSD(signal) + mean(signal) 333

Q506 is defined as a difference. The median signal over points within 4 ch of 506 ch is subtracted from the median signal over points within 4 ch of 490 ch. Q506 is -36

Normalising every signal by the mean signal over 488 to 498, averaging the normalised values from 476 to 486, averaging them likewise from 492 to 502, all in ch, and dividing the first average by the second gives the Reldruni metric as 0.93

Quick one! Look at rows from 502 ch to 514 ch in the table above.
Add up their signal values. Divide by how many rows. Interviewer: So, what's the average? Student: 356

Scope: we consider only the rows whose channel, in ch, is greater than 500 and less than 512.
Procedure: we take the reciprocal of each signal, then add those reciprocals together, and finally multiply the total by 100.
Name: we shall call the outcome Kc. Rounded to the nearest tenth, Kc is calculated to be 1.7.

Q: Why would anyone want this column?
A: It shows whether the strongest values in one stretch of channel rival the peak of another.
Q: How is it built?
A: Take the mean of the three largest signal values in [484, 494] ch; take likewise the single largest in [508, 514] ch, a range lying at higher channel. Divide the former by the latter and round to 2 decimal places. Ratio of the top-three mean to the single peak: 0.93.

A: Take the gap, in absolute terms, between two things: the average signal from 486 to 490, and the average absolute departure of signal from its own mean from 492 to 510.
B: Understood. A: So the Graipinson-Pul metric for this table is 309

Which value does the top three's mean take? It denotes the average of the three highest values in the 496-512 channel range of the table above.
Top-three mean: 364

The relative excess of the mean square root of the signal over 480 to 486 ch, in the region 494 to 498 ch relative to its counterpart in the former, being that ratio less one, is 0.015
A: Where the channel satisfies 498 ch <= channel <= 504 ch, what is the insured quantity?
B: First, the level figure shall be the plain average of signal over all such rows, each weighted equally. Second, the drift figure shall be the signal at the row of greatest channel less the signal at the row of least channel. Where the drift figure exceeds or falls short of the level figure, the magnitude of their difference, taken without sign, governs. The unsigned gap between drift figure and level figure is 324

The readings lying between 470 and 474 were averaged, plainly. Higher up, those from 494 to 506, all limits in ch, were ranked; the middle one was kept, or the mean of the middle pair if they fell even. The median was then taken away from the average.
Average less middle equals -62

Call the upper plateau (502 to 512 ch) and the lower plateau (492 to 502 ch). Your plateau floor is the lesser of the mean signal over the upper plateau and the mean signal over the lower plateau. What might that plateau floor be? 332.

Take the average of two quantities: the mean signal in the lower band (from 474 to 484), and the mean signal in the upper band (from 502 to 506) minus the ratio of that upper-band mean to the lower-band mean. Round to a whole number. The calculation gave 325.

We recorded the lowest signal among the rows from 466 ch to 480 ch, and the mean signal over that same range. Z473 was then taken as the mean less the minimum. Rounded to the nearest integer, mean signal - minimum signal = 22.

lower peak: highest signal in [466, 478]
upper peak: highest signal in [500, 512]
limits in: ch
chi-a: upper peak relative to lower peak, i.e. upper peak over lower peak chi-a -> 1.28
